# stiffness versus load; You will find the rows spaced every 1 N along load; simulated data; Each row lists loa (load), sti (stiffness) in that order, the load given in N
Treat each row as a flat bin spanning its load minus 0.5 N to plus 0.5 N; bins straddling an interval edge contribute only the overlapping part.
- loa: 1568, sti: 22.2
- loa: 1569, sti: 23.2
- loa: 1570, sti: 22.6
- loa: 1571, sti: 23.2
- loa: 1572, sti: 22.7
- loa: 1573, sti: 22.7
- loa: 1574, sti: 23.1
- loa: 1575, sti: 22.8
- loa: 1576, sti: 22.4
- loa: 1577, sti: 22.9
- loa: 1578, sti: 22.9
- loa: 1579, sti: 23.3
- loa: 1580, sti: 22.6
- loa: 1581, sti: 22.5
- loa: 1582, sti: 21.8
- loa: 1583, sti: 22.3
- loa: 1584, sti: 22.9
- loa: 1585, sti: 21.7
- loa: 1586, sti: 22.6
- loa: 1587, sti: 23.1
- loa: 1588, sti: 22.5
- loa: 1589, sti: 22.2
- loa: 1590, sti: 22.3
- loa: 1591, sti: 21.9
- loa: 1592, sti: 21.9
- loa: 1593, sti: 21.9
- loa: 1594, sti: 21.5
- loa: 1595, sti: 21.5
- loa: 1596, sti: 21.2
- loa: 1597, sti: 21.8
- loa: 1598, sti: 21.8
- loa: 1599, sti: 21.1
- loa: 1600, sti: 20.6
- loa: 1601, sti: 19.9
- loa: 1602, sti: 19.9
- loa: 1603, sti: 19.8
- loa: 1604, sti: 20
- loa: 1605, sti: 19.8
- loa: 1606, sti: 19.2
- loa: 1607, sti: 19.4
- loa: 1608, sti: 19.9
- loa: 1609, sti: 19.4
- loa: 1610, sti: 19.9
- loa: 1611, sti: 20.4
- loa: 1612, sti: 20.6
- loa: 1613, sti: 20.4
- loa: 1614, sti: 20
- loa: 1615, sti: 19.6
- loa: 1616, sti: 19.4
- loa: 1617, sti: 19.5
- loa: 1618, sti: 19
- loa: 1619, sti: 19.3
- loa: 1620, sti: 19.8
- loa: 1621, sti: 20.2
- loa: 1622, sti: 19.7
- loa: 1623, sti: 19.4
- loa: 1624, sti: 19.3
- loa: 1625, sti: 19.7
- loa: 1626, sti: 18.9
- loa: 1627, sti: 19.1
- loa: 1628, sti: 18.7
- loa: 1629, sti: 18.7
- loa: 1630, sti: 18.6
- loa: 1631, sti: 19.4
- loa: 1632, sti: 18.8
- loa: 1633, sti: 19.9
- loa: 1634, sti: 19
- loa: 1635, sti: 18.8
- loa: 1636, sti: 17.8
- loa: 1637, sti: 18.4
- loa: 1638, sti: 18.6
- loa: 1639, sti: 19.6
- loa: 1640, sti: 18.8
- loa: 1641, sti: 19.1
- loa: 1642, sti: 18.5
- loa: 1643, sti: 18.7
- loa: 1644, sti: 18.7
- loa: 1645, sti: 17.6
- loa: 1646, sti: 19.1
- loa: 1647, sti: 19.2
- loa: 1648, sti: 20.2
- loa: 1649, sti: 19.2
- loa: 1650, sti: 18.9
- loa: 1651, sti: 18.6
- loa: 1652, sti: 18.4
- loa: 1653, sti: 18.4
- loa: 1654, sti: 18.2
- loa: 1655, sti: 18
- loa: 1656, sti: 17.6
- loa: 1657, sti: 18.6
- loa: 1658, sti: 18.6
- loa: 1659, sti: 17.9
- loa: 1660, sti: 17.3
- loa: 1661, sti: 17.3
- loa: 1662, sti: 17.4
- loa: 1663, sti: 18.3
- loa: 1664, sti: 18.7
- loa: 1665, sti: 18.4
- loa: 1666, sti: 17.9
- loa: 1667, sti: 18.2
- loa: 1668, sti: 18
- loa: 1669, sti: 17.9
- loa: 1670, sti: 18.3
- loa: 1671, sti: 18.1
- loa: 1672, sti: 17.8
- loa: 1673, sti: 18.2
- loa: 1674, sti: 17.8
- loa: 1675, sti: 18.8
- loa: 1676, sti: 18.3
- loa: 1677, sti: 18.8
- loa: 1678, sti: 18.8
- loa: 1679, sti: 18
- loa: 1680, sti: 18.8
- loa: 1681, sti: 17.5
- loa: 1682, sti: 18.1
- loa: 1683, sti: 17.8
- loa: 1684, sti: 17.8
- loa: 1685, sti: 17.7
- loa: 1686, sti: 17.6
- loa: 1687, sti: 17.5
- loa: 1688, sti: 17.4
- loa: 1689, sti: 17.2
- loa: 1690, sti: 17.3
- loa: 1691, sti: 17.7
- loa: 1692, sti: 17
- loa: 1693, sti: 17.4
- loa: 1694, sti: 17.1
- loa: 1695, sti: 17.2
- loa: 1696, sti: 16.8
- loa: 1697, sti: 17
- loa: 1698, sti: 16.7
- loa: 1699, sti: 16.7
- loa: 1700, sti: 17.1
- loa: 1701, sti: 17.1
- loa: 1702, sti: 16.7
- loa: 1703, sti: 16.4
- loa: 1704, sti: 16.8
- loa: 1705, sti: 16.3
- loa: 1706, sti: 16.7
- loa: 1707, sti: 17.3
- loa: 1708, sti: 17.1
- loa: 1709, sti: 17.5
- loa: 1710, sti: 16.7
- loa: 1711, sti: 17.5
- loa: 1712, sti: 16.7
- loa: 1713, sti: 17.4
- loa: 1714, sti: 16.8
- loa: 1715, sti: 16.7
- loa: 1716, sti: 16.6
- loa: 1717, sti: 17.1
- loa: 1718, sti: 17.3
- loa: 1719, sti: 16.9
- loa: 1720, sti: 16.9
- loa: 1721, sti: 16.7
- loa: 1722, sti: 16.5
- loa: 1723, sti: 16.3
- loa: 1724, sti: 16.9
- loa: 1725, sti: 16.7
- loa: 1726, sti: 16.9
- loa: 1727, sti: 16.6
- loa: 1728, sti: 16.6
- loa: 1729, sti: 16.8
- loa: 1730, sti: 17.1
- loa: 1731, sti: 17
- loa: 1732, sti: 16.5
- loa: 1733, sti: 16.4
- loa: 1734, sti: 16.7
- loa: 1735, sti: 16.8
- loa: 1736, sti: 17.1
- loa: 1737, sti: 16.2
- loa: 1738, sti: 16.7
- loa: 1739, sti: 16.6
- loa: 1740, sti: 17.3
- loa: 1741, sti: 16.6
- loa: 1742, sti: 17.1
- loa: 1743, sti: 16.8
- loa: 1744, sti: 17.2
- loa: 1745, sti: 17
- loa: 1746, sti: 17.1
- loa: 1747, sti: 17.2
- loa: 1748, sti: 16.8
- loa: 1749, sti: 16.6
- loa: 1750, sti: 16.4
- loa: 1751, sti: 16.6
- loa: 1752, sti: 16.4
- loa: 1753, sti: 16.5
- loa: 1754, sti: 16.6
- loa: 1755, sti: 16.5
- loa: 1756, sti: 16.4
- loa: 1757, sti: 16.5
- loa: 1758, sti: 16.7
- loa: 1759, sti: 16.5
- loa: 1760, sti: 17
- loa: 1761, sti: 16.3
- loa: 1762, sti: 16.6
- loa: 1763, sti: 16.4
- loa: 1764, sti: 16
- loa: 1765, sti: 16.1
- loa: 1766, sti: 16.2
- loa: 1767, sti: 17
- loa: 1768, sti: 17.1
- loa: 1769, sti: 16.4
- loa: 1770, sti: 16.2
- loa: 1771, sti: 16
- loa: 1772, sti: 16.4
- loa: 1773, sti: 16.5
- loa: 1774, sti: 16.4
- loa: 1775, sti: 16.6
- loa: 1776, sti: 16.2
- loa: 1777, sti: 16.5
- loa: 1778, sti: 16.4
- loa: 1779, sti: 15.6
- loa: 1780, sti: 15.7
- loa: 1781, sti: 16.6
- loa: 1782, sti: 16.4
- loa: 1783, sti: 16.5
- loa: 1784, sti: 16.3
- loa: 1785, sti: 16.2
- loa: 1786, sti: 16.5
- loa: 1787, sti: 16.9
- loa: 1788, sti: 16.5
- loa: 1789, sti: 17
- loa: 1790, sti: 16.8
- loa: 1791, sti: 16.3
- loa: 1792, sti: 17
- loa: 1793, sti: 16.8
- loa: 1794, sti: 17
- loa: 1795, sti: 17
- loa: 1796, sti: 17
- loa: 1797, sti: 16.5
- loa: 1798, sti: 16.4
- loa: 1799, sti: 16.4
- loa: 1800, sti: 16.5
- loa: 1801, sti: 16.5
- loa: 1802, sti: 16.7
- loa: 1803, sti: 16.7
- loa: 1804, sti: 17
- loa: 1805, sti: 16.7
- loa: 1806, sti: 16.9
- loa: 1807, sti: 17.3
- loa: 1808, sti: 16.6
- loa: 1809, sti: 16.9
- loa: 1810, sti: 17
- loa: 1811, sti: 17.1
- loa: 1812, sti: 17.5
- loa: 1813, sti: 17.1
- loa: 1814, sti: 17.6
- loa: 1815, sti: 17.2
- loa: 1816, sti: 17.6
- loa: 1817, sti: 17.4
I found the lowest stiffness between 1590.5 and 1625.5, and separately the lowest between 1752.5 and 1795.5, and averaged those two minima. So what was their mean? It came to 17.3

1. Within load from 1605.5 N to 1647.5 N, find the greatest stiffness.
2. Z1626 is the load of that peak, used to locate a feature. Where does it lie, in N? 1612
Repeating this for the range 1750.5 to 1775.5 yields 1768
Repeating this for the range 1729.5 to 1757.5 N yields 1740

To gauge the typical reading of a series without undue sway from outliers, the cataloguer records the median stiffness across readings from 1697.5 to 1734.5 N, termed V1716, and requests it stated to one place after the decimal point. 16.7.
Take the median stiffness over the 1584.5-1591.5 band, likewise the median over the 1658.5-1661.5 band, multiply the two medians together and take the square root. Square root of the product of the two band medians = 19.6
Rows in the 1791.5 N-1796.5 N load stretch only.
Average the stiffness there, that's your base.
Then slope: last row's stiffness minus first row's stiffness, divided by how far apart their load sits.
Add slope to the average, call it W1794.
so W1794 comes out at 17.0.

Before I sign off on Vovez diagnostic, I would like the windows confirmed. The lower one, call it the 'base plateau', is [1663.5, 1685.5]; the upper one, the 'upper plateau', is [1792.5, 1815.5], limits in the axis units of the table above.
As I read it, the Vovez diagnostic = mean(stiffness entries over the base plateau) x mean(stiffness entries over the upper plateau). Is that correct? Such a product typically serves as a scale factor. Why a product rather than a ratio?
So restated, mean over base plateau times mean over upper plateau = 307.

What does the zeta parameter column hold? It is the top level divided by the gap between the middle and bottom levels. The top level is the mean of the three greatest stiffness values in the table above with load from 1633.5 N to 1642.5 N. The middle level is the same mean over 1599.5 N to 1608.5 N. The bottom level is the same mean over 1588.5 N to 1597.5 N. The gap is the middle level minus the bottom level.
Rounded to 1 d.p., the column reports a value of -9.8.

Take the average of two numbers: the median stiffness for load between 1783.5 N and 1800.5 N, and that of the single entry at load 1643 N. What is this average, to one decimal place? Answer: 17.6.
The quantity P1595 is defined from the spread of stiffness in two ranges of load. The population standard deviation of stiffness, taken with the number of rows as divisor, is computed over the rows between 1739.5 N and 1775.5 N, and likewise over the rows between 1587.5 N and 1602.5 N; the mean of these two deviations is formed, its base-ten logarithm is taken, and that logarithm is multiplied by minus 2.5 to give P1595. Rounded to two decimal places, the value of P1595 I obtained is 0.63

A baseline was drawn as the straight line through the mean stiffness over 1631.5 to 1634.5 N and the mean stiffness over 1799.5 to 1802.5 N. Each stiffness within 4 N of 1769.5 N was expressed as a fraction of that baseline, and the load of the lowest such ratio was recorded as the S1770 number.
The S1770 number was 1771 N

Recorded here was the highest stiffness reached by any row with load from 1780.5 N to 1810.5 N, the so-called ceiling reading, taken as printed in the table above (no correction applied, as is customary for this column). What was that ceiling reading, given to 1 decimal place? 17.3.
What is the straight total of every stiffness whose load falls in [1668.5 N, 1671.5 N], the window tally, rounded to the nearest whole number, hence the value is 54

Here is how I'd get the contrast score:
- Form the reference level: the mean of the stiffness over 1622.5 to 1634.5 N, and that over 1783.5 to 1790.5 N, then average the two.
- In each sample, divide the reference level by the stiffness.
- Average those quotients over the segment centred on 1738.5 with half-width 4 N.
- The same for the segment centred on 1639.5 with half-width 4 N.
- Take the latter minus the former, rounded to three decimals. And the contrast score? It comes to -0.107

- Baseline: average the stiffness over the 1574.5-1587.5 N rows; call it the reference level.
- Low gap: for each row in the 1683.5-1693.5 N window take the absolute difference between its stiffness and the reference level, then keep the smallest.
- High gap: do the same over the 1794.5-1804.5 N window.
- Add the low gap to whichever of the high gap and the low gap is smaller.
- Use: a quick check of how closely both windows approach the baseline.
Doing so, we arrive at 10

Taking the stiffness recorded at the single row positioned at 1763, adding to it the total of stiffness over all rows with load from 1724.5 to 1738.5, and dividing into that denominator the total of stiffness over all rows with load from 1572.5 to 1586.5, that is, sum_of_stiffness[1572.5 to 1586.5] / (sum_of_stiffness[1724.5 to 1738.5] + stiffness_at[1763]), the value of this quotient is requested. 1.26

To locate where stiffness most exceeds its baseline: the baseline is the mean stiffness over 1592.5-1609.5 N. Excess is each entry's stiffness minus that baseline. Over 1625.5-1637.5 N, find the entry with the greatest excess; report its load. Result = 1633 N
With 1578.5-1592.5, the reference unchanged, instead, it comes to 1579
